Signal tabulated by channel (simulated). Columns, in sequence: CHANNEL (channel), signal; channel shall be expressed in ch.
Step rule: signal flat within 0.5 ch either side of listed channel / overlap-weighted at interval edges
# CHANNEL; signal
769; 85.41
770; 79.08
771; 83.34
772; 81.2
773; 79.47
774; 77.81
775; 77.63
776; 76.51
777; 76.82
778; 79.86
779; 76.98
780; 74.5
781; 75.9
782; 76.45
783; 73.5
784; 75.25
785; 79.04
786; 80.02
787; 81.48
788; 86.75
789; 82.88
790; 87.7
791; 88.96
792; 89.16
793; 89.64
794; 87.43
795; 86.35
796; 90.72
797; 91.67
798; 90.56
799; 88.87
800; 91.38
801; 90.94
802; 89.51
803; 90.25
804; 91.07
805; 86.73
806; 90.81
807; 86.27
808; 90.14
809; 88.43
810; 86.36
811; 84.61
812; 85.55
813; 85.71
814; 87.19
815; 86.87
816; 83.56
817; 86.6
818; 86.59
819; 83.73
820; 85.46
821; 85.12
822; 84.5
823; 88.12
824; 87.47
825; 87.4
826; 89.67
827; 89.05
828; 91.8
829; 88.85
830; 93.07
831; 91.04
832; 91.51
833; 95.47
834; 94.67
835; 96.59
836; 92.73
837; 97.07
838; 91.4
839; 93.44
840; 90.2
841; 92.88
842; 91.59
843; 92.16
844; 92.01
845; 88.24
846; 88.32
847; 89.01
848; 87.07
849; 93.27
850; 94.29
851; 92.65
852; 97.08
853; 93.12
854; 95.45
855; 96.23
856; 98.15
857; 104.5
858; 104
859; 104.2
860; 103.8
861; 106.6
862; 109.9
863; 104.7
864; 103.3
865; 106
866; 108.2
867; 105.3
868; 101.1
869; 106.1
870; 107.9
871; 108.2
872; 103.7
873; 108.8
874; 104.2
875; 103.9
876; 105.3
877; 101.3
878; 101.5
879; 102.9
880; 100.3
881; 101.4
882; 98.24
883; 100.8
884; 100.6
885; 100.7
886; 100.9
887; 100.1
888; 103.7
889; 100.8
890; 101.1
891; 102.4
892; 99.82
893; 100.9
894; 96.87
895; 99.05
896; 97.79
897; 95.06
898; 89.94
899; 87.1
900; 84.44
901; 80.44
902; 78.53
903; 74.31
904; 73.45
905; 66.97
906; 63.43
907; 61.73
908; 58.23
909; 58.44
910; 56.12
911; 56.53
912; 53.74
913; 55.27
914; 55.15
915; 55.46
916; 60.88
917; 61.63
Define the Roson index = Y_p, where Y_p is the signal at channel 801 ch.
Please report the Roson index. 90.94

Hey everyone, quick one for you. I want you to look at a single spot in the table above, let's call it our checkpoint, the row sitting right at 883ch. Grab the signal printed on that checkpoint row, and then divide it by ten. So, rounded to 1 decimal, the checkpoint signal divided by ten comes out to 10.1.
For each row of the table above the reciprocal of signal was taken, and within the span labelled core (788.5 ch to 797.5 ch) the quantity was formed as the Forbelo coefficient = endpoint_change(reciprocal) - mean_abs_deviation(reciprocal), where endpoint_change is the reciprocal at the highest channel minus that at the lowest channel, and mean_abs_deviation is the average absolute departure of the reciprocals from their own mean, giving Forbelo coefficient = -0.0014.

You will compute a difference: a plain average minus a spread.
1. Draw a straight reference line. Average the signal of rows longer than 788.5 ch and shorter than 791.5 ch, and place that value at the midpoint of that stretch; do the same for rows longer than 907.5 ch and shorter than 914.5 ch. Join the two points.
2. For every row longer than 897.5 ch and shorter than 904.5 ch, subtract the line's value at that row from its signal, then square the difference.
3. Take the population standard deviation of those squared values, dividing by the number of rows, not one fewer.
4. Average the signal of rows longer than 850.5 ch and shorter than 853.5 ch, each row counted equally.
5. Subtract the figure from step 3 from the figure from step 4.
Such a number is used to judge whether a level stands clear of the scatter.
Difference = -148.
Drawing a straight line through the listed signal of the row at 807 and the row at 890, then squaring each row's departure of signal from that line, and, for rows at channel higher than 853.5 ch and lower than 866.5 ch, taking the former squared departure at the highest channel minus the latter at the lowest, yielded 129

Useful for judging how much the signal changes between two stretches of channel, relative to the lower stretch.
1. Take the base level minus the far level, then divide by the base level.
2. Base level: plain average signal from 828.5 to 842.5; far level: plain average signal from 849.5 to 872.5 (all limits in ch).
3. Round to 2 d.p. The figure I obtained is -0.10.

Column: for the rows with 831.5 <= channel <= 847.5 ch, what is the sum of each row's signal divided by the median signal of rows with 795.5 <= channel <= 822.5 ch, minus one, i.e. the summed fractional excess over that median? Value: 1.0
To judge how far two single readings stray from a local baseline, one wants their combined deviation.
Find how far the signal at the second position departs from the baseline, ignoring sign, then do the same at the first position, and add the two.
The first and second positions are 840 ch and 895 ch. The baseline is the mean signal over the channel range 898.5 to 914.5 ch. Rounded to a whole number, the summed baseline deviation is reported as 56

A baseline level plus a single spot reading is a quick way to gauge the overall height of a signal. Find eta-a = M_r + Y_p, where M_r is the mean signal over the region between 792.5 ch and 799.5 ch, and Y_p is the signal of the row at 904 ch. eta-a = 163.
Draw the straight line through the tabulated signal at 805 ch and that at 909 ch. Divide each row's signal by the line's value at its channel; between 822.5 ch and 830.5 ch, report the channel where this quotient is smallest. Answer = 824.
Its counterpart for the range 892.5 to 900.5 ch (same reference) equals 900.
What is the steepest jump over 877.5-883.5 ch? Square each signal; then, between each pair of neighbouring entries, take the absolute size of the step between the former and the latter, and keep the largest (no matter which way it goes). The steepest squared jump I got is 631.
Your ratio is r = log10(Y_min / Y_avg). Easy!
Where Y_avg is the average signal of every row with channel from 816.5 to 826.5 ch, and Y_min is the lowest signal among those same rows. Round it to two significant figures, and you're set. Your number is -0.014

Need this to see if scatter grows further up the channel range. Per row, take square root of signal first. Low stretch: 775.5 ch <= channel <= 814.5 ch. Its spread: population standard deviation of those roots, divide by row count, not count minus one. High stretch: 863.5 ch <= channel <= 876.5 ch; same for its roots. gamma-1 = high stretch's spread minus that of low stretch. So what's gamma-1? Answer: -0.20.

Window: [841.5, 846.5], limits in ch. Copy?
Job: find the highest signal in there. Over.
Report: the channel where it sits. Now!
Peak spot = 843 ch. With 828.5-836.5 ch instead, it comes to 835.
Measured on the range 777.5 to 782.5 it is 778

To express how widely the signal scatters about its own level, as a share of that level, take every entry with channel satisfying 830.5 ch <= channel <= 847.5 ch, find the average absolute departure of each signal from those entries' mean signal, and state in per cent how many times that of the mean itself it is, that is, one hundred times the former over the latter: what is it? 2.2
